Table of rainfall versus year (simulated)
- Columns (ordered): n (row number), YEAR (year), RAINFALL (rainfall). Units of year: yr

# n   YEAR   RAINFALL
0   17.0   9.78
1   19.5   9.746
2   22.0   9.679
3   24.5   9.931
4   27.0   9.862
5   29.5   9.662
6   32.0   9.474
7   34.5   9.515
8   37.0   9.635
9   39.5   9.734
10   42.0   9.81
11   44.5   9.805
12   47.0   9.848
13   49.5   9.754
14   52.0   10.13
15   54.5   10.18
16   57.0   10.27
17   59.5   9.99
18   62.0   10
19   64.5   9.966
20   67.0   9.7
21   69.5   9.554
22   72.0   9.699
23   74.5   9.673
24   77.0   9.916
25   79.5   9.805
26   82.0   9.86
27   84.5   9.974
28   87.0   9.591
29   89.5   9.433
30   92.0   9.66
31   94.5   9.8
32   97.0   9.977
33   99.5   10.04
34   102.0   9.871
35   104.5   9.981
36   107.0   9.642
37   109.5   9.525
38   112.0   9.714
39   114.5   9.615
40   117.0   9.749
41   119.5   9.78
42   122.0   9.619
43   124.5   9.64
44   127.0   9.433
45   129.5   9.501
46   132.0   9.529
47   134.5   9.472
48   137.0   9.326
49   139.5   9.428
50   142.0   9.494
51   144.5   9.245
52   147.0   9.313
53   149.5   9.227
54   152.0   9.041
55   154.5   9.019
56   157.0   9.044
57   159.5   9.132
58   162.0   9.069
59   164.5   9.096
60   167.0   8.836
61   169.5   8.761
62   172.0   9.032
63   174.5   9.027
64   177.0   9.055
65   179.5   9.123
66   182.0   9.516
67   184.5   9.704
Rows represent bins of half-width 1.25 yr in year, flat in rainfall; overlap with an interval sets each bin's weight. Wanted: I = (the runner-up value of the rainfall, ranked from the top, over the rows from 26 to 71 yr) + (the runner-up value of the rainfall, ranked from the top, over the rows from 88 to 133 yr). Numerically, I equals 20.2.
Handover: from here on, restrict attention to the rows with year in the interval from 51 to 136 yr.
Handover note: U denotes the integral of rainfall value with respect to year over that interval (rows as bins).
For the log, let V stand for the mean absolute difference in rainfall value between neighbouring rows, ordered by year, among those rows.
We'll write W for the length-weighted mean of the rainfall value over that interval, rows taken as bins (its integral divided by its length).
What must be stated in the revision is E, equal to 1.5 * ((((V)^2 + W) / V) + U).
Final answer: 1355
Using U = 831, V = 0.135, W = 9.77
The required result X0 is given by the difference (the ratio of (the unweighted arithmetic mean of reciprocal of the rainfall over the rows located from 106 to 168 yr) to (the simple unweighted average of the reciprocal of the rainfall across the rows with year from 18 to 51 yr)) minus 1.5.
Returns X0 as -0.46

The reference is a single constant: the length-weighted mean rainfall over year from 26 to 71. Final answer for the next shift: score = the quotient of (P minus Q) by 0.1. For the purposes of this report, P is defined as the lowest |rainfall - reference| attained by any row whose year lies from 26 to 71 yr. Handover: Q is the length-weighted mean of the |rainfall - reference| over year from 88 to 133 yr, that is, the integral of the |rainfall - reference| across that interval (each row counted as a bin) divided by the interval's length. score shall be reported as -2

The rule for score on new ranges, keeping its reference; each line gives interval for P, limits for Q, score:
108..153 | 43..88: -1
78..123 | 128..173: -6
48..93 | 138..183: -7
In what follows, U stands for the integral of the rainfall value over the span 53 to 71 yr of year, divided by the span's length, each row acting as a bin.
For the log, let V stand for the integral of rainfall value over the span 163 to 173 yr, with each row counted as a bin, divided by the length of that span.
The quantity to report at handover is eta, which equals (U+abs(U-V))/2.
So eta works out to 5.48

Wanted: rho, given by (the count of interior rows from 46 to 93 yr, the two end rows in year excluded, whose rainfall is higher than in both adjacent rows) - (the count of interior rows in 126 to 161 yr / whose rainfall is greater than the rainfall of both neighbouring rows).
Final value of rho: 2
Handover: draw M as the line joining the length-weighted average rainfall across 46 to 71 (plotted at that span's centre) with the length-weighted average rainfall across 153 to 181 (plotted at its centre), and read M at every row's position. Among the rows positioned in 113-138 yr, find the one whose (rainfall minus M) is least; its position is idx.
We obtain 137.0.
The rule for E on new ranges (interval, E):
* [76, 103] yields 490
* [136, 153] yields 348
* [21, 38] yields 347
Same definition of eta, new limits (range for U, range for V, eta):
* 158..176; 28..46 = 4.83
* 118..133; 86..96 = 4.82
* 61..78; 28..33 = 4.99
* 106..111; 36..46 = 4.88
